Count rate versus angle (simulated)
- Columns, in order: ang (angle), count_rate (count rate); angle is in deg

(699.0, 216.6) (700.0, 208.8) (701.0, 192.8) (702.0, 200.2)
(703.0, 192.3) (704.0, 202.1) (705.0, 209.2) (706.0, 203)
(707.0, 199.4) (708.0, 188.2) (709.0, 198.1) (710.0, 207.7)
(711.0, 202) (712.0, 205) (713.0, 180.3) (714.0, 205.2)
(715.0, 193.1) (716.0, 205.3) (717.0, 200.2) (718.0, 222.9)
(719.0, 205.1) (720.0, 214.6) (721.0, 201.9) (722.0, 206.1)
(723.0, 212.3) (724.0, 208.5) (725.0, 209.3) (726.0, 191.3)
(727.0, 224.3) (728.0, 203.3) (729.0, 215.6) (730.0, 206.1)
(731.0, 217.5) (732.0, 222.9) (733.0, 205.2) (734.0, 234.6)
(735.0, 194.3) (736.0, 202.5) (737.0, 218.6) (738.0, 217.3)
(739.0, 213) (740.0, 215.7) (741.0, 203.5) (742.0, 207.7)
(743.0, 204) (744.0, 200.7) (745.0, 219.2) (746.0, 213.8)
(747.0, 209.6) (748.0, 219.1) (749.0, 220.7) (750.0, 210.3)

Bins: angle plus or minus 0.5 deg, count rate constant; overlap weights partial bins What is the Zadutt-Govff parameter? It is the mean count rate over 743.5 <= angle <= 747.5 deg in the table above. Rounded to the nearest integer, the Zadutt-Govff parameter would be 211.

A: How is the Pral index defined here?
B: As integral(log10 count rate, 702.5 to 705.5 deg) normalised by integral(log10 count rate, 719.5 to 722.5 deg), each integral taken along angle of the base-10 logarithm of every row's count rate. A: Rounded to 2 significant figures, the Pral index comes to 0.99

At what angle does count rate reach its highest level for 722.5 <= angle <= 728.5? 727.0 deg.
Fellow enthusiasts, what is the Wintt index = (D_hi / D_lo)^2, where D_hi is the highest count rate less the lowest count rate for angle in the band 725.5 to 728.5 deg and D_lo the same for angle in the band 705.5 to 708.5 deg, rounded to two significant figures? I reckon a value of 5.0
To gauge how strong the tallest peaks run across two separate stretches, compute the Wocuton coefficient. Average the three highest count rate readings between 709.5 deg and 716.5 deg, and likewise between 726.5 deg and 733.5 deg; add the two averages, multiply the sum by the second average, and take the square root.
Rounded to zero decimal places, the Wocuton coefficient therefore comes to 308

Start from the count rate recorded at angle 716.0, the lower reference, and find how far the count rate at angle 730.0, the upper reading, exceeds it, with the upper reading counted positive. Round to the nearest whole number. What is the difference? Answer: 1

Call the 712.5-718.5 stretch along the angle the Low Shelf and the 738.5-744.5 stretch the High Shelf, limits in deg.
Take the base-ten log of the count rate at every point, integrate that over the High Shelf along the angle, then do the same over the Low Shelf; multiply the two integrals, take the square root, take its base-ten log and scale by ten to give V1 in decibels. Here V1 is 11.4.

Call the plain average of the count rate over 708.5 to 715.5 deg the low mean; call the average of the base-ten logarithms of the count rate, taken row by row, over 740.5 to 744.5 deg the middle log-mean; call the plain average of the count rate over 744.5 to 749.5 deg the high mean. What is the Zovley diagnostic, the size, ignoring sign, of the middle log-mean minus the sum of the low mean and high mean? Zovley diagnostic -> 412.9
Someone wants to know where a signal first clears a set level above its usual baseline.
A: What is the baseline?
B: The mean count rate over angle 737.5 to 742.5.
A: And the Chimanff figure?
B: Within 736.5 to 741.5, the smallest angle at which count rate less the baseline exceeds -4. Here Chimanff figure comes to 737.0 deg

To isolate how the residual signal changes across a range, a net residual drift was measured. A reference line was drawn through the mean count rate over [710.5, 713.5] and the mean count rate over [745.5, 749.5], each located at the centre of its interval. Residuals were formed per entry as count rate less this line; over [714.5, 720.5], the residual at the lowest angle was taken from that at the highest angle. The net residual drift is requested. 19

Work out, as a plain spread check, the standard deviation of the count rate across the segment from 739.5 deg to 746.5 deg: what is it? 7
